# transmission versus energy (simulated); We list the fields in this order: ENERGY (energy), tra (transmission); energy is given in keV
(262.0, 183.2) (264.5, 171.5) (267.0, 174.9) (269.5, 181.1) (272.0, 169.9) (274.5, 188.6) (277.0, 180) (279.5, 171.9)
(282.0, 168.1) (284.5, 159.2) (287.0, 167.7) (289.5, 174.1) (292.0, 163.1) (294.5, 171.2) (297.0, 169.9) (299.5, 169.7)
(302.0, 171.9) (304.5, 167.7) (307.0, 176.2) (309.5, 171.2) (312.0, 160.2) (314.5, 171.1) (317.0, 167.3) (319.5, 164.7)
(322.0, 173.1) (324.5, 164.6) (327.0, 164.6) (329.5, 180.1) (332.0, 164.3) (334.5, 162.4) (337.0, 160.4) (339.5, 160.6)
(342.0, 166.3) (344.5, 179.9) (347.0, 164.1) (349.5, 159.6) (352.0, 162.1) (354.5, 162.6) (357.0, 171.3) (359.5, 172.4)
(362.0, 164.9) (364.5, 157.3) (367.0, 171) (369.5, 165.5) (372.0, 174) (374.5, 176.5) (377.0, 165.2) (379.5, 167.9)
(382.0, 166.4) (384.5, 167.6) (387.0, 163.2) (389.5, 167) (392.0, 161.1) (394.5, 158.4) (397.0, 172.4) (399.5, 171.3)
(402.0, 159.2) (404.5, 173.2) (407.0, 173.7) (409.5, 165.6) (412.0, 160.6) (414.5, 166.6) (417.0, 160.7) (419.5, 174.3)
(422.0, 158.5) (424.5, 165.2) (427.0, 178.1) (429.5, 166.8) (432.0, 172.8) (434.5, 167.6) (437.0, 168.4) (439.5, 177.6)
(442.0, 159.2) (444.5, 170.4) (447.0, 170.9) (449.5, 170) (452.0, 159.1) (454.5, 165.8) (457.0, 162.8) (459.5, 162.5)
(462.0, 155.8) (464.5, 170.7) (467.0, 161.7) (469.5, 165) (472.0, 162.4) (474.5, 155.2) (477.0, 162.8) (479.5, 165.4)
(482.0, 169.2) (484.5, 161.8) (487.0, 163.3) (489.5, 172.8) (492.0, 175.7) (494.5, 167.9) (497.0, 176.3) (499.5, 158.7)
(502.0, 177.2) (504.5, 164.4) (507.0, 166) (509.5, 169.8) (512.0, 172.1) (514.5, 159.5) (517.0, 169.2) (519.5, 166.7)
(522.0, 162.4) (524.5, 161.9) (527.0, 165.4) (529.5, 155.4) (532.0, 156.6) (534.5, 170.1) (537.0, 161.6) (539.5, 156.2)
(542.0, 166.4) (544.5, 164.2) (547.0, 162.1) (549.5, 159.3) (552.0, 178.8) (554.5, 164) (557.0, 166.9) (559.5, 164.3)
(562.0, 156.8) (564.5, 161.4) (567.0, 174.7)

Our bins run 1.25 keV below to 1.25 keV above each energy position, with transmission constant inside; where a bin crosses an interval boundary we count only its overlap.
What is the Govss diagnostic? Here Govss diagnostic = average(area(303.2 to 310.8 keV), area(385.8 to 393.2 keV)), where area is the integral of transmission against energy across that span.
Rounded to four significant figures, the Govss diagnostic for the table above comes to 1258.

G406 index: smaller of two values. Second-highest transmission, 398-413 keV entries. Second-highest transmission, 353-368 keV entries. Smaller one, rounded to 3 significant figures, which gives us 171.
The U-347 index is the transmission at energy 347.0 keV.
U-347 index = 164.1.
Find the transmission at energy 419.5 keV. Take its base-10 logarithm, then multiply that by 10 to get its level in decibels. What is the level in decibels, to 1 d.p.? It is 22.4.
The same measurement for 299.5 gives 22.3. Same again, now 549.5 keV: 22.0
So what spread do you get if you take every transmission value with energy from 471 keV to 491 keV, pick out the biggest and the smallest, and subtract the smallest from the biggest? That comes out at 18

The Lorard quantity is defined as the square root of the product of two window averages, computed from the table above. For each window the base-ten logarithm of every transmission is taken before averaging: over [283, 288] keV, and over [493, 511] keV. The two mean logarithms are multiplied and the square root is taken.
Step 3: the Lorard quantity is 2.220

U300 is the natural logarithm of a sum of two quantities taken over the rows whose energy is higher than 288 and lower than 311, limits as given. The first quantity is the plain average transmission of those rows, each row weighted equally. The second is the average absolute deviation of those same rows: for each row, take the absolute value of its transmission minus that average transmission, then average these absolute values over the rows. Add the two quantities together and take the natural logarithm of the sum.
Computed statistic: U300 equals 5.15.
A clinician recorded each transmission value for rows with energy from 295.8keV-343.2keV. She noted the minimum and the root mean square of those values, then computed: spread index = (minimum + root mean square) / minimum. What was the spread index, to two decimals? 2.05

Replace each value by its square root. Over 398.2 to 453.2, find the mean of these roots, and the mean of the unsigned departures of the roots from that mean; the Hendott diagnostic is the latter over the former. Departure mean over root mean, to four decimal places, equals 0.0151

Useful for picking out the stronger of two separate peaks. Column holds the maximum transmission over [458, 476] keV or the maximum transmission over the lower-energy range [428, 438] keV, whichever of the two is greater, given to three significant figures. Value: 173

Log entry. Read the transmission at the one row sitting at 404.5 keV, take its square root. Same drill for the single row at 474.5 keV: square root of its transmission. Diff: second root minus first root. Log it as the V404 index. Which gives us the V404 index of -0.70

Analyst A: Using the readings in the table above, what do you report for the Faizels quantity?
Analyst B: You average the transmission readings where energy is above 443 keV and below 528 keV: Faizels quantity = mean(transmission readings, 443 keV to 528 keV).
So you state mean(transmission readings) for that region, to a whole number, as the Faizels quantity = 166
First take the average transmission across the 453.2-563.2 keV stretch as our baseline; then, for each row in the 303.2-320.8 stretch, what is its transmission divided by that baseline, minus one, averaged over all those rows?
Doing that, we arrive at 0.021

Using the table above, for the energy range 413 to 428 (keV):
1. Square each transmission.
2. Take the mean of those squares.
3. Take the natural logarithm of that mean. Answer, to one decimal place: 10.2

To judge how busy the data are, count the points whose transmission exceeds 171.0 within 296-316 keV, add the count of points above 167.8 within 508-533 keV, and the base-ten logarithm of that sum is 0.85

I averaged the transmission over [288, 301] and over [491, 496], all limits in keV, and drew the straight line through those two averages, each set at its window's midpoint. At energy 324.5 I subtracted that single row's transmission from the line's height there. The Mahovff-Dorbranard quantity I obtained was 5.3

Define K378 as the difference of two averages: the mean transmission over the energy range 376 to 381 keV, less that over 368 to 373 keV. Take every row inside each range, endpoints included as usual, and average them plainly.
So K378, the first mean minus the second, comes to -3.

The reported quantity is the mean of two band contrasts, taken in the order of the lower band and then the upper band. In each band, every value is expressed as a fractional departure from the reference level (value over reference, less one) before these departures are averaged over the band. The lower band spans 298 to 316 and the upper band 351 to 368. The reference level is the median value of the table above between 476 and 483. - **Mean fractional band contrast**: 0.015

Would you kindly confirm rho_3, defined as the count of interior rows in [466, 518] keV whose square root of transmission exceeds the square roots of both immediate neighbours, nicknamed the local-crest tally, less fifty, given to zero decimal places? -44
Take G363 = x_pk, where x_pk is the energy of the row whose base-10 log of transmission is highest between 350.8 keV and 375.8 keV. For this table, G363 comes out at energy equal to 374.5 keV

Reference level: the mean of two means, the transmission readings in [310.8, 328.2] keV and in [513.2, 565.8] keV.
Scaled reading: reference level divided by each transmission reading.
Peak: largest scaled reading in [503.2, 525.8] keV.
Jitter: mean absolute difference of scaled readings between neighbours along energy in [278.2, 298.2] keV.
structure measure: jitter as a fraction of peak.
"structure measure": 0.0393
